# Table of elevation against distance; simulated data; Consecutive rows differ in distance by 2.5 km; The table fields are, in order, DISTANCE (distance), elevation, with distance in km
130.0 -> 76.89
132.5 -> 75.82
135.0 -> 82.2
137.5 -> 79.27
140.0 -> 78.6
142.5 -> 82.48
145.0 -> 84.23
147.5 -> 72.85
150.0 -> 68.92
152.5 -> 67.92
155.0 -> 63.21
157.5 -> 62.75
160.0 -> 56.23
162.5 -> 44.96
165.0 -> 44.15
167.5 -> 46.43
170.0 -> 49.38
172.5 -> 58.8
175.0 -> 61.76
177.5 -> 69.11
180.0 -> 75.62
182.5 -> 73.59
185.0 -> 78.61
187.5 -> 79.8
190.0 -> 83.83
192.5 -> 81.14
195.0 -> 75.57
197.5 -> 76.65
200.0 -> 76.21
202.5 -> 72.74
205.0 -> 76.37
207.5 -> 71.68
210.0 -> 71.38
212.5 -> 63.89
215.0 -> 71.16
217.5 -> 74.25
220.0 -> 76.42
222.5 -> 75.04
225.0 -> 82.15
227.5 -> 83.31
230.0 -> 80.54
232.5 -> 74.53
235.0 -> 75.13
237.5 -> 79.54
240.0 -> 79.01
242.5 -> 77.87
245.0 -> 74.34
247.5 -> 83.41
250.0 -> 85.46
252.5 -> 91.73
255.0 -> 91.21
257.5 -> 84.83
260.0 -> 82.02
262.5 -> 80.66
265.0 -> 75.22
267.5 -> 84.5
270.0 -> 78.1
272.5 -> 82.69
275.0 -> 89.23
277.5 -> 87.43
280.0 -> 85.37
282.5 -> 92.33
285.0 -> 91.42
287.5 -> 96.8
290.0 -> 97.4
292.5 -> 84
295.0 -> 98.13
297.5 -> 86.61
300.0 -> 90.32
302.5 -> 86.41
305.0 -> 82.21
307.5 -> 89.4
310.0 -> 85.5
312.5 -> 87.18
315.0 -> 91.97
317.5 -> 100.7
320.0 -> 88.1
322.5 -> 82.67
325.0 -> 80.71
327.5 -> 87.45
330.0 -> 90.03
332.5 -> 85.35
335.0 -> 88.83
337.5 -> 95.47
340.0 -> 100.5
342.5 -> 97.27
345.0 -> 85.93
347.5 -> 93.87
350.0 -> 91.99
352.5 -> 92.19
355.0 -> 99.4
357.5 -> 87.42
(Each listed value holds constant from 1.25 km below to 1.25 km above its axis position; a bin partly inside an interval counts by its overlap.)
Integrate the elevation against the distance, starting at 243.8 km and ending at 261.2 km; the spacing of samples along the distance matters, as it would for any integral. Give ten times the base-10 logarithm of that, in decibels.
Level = 31.7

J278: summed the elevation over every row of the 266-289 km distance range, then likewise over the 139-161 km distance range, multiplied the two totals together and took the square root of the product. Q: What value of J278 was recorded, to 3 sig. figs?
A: 709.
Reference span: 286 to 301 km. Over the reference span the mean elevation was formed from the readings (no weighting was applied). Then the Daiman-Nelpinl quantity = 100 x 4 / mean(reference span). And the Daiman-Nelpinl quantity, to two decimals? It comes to 4.34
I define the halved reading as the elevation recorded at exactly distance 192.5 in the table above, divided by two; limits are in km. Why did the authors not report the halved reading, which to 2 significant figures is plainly 41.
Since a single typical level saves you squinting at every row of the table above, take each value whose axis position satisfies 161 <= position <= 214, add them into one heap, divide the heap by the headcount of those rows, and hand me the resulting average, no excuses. 68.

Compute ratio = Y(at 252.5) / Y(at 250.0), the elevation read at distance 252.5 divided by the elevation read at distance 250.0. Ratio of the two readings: 1.07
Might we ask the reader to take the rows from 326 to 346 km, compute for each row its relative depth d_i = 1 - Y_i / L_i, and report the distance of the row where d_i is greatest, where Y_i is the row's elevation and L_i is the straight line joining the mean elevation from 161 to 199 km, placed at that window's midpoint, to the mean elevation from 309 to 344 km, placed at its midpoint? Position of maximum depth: 345.0 km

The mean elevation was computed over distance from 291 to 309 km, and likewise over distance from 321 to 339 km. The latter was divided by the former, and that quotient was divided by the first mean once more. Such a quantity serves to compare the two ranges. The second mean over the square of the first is 0.011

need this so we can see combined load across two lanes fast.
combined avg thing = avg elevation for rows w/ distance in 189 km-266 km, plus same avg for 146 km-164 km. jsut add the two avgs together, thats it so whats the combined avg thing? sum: 141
